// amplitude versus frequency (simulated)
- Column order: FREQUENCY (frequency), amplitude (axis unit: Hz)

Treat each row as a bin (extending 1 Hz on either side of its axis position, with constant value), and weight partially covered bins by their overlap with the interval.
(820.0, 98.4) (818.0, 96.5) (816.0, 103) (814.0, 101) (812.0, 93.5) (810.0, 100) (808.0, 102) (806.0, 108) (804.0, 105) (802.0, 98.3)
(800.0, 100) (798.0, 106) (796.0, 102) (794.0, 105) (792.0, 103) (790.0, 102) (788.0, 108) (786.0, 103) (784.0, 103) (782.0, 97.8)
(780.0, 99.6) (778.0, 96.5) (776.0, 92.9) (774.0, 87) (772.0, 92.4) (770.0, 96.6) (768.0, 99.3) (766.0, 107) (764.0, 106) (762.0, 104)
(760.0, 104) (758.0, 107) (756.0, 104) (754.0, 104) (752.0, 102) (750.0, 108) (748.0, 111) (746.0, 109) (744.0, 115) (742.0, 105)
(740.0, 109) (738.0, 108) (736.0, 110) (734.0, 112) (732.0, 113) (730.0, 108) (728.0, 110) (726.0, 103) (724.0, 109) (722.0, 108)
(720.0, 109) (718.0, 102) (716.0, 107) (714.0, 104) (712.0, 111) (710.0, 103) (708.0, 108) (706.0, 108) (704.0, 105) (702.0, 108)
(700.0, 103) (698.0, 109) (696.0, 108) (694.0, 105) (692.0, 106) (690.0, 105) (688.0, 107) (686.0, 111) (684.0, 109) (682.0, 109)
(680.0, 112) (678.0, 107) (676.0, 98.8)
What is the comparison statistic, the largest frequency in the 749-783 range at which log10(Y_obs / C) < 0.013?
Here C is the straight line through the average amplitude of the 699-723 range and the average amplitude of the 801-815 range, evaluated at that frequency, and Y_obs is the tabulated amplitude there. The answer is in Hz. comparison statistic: 782.0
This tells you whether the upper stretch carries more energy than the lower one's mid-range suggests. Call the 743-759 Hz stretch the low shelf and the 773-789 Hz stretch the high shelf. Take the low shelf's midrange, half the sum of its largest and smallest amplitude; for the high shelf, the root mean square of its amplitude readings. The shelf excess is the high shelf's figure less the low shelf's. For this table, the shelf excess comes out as -10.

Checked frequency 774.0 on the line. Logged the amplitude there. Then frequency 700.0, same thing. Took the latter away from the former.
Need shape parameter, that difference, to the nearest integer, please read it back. -16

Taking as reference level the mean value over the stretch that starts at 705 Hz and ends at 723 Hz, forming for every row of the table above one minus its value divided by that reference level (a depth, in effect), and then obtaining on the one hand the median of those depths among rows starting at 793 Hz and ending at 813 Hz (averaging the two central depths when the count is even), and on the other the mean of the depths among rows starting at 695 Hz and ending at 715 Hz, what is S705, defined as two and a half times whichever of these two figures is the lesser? 0.00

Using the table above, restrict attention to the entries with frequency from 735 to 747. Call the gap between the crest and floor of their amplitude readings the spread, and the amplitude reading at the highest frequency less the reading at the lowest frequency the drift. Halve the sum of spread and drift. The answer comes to 4.5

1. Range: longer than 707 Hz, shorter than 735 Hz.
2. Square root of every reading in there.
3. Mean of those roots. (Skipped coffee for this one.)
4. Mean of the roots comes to 10.37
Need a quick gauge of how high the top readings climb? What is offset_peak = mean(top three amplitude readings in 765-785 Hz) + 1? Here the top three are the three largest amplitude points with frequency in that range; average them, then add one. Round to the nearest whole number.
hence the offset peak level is 104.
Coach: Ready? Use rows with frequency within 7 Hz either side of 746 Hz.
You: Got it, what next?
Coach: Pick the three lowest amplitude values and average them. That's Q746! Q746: 105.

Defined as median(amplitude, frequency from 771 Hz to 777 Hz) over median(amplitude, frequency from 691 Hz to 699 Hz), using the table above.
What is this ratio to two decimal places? 0.86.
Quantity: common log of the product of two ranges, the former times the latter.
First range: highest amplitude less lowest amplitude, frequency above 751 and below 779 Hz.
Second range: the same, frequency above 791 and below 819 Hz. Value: 2.46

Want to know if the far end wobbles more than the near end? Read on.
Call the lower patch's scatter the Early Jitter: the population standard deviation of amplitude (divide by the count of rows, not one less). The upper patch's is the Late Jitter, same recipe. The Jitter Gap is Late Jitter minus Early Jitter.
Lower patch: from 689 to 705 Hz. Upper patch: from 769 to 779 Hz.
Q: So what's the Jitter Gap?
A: 1.6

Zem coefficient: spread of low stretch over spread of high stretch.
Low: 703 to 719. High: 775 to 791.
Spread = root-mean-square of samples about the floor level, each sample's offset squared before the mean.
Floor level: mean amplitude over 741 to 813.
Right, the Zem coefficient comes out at 0.9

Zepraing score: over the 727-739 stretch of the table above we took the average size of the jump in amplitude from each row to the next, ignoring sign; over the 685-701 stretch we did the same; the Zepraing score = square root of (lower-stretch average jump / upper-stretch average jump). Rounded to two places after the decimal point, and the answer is 1.04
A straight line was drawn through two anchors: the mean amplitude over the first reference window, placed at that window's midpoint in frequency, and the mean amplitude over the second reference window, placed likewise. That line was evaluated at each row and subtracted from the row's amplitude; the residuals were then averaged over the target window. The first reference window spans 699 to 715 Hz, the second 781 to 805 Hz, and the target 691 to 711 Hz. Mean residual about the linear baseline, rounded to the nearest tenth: -0.2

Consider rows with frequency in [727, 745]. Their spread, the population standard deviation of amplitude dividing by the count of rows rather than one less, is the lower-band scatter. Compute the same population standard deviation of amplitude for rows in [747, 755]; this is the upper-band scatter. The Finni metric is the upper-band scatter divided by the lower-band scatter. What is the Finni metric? 1.2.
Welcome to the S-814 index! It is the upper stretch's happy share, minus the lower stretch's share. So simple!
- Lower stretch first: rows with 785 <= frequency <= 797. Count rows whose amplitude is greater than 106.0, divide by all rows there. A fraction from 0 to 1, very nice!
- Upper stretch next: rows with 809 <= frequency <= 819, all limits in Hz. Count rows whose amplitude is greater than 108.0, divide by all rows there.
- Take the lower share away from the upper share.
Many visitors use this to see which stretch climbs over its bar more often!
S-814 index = -0.17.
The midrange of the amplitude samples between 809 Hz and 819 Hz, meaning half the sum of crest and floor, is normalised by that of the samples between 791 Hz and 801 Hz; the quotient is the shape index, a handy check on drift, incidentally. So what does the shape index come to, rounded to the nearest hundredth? 0.95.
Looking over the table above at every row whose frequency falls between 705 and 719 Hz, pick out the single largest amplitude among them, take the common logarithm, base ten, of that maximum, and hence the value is 2.05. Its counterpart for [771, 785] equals 2.01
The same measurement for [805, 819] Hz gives 2.03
